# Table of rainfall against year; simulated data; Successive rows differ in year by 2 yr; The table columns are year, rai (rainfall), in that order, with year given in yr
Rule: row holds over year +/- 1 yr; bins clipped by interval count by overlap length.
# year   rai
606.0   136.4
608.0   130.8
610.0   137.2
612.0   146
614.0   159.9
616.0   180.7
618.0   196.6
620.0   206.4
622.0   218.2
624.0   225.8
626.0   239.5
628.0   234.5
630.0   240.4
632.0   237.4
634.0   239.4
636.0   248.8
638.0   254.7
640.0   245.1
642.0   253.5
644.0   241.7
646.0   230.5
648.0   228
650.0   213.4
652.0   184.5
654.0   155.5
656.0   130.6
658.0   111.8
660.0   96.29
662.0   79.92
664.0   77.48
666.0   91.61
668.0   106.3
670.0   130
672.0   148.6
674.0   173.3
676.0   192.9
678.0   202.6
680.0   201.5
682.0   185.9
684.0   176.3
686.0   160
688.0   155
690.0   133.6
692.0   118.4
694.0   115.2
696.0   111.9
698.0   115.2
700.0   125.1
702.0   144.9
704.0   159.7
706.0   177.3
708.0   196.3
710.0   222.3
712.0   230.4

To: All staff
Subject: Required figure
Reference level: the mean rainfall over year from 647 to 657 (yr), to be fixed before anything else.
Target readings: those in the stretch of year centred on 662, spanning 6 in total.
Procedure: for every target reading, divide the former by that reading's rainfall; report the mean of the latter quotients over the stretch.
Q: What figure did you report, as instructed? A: 2.2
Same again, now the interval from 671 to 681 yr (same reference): 1.0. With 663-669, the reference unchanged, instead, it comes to 2.0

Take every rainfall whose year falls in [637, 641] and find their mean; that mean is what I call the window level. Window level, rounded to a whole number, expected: 250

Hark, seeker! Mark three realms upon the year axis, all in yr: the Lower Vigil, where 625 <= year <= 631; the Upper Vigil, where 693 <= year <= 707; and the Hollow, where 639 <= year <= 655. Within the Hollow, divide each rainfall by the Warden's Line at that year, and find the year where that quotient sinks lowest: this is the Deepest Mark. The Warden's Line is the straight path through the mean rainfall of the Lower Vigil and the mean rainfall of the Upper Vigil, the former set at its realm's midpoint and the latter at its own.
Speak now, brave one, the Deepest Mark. 654.0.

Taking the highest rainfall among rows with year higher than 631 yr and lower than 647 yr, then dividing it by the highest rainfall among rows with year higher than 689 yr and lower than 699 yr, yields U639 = 1.9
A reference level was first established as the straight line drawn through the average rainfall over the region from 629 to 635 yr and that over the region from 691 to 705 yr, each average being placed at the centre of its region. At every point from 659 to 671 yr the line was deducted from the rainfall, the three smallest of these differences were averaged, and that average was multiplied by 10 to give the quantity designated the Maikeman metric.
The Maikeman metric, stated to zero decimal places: -1037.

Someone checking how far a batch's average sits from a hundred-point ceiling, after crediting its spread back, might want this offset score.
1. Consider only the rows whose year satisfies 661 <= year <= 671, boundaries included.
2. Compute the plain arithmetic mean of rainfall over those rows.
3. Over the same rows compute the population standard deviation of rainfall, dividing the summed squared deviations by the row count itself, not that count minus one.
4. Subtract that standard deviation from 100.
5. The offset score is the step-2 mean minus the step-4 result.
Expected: 16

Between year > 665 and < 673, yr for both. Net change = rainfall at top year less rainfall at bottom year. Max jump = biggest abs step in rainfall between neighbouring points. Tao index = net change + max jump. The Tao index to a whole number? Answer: 81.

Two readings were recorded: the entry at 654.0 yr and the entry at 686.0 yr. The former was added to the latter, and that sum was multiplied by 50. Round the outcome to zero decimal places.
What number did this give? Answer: 15775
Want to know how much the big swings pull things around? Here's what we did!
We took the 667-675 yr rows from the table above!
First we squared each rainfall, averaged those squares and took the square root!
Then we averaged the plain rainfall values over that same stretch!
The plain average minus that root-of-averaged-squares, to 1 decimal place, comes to -2.1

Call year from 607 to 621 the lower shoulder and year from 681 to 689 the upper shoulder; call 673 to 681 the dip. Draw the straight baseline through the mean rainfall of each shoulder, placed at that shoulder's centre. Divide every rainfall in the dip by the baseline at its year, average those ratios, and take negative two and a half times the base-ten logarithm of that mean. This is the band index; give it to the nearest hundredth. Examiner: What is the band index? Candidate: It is -0.14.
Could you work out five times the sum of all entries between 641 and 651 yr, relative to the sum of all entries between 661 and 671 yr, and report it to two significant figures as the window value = 12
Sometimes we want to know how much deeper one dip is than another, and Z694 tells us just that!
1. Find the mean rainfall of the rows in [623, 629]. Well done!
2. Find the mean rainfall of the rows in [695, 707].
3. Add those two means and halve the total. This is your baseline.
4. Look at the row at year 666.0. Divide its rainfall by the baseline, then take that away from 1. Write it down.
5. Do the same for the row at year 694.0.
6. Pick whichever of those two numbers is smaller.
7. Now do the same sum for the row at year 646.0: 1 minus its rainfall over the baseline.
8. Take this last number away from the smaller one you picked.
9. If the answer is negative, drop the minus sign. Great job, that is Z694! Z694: 0.62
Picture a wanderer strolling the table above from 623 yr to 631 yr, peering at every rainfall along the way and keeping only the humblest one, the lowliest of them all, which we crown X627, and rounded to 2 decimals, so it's 225.80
